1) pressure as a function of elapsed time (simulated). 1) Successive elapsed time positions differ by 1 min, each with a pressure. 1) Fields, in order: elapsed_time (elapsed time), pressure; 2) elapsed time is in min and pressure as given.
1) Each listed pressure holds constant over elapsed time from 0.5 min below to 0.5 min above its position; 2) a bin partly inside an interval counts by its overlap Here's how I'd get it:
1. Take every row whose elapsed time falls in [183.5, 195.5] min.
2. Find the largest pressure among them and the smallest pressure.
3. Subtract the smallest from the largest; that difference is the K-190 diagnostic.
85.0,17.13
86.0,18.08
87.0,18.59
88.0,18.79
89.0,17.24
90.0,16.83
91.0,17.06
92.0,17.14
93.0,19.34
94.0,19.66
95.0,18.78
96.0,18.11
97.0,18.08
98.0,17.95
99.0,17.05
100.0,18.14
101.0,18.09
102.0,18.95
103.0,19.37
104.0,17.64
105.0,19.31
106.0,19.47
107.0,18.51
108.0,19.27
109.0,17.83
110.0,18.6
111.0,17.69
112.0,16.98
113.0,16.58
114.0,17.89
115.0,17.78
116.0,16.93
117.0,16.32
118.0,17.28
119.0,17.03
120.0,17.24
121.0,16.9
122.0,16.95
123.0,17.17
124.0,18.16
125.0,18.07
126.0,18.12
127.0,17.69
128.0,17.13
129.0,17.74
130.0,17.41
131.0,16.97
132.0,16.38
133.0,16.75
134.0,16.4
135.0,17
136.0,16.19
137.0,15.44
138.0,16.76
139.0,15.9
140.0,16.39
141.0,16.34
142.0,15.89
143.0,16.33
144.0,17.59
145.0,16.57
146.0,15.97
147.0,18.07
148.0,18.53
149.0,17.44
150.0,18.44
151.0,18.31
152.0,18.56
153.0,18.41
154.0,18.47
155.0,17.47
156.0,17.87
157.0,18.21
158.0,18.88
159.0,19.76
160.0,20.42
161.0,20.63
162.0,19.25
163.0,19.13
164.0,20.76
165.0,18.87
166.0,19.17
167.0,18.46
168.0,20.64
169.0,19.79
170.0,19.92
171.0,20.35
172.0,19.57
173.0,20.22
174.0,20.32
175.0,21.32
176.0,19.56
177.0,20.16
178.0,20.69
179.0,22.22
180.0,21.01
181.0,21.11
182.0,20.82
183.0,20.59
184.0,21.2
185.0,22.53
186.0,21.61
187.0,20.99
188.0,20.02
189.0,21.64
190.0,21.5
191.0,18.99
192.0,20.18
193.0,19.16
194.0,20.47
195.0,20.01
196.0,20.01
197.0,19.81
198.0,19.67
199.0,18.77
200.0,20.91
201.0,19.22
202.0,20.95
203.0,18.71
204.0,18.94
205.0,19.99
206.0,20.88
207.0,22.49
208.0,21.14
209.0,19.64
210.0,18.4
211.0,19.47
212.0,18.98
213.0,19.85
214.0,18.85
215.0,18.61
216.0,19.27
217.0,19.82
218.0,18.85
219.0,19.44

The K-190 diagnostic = 3.54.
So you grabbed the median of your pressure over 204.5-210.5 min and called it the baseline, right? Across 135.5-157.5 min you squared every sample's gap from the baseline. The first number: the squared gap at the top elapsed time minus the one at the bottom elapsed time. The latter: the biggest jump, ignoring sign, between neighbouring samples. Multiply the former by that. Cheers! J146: -187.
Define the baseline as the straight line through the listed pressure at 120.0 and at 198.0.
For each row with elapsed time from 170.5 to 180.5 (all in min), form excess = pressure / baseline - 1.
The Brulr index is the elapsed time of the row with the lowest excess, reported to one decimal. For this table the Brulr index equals 176.0 min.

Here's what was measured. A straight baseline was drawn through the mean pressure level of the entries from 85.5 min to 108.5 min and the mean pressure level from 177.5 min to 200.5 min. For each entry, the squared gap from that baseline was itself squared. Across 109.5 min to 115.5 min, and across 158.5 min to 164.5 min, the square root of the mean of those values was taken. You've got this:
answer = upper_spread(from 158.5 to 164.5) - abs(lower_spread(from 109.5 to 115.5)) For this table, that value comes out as -2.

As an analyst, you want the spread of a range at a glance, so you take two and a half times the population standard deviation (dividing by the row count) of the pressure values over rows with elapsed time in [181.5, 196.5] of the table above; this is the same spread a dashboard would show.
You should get 2.3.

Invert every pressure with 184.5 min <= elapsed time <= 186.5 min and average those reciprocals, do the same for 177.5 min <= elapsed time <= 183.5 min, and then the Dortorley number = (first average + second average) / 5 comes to 0.0186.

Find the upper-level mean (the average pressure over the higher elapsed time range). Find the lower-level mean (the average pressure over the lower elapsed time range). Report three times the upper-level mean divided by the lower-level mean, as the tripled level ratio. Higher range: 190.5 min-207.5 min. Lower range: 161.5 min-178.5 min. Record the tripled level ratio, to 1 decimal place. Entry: 3.0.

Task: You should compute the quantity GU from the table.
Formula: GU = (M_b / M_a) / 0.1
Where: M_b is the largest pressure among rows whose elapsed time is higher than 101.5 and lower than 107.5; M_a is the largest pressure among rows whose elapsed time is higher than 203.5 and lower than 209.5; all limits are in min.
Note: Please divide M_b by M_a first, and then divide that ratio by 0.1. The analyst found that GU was 8.66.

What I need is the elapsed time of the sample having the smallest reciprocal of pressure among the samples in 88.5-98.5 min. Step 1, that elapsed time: 94.0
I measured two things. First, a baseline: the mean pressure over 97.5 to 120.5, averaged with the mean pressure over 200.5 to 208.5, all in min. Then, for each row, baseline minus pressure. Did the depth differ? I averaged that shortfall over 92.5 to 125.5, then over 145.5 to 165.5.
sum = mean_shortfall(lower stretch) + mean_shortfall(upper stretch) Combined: 1.6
